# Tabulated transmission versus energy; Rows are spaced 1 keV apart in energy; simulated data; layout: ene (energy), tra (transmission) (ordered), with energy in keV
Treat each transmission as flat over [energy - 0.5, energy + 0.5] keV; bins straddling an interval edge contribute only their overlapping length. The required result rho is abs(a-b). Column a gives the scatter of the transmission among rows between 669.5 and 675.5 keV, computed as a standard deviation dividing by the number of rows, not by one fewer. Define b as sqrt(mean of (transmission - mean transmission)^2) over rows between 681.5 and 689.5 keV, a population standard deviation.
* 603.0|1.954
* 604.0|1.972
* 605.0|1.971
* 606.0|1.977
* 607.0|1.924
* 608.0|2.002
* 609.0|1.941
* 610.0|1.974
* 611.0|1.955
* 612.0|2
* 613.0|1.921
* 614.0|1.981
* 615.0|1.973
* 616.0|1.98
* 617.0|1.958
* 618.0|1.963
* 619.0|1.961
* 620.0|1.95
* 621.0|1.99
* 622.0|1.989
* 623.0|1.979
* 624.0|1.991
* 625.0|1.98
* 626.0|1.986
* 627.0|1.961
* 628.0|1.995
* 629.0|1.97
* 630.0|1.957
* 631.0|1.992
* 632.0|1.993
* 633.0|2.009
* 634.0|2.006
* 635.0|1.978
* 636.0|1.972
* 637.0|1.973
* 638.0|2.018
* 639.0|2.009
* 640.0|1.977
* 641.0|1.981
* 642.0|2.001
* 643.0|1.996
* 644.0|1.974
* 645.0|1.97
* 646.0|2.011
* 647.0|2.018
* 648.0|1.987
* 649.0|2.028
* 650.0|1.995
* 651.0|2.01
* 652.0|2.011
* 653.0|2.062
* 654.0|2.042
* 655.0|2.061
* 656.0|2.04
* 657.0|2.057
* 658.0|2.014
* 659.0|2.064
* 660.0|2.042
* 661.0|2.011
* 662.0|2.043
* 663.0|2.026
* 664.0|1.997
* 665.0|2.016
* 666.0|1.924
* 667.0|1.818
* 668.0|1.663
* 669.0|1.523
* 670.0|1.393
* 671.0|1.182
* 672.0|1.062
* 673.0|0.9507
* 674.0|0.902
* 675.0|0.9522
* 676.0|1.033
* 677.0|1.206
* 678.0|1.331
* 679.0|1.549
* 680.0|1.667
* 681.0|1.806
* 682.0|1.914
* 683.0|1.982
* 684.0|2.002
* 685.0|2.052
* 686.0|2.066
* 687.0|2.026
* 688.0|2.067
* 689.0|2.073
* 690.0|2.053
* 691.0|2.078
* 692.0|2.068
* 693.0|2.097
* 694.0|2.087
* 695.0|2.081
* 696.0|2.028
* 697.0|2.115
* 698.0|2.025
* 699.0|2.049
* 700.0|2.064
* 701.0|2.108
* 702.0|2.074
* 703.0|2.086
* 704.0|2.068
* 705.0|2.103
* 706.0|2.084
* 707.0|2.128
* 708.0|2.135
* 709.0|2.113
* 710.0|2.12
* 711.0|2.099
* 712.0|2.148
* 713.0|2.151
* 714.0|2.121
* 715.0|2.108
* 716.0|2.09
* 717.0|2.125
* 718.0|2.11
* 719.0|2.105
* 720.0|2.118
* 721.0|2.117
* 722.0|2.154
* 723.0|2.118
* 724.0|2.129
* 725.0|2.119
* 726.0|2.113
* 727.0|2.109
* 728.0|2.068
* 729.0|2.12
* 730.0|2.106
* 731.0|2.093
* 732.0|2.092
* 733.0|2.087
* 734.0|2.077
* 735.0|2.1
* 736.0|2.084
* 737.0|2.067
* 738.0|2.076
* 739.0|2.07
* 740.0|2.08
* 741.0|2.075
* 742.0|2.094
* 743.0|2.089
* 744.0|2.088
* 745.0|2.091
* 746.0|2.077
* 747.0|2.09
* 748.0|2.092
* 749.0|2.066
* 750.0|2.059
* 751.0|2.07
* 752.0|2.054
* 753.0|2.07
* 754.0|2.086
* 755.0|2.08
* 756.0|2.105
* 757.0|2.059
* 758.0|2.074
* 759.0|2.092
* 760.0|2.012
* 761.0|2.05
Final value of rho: 0.118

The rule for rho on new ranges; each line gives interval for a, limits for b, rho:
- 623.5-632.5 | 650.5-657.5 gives 0.007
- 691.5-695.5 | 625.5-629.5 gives 0.003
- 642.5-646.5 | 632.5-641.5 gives 0.001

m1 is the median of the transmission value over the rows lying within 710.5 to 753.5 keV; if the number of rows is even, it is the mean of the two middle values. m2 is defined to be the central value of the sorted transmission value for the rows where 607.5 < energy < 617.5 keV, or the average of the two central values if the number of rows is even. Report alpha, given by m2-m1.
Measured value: -0.12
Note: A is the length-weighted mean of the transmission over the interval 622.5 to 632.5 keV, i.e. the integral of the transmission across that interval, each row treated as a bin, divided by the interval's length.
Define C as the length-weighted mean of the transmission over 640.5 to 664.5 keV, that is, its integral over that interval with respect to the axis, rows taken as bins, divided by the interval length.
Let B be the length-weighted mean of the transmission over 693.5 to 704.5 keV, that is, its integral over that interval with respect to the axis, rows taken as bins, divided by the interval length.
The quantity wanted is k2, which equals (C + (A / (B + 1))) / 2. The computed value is 1.33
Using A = 1.98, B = 2.07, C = 2.02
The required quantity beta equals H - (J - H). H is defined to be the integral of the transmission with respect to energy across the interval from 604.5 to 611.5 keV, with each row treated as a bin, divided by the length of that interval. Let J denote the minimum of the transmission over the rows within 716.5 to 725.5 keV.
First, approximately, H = 1.96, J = 2.105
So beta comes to 1.82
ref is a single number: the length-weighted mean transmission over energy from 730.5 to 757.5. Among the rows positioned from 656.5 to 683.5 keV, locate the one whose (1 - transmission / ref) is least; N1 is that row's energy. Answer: 659.0 keV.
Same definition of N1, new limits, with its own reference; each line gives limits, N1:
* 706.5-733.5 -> 722.0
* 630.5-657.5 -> 653.0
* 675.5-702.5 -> 697.0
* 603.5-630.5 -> 608.0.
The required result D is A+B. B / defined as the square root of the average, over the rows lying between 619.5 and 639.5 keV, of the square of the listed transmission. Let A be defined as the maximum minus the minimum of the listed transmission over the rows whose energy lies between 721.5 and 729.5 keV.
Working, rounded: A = 0.086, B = 1.98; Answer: 2.07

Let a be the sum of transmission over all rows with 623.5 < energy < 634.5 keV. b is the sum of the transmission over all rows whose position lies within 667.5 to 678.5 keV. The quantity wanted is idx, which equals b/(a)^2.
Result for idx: 0.0277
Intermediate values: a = 21.8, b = 13.2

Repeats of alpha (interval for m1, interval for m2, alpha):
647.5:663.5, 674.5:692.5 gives -0.04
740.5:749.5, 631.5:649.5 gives -0.09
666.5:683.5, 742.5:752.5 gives 0.69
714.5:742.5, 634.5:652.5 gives -0.11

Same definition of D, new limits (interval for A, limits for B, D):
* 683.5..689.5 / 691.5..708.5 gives 2.15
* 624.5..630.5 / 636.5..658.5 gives 2.05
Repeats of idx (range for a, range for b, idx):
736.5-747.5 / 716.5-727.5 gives 0.0445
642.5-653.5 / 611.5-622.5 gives 0.0445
